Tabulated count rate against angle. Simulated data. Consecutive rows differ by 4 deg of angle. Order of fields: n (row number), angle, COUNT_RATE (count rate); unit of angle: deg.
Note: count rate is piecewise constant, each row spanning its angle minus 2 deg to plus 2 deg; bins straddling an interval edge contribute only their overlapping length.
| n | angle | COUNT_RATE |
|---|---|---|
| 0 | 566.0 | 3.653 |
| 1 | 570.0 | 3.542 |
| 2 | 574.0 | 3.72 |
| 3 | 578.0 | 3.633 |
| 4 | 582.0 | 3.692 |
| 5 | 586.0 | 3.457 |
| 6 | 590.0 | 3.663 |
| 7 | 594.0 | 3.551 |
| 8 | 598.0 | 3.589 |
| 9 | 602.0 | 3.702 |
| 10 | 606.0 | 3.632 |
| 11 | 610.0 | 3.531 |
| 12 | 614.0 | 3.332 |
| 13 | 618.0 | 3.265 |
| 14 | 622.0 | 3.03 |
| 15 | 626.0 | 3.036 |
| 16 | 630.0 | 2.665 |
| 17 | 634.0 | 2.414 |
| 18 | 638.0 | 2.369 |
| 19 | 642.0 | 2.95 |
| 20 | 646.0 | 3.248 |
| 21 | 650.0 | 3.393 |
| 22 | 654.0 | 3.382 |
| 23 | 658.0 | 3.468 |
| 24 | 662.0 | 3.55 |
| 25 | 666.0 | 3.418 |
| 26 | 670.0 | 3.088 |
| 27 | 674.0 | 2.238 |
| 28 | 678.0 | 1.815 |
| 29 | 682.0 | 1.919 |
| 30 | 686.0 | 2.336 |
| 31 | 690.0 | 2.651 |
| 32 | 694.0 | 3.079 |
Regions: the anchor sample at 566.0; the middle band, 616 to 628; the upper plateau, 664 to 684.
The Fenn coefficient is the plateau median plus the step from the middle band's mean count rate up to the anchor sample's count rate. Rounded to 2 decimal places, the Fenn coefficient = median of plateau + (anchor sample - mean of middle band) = 2.78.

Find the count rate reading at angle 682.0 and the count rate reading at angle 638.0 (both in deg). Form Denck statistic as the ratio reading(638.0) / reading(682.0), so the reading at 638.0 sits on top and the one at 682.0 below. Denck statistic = 1.23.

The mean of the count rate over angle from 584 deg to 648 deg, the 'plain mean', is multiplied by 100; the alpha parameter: 321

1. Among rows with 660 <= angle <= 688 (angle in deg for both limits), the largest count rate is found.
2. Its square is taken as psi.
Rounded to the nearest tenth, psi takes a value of 12.6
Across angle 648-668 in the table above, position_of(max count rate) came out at 662.0 deg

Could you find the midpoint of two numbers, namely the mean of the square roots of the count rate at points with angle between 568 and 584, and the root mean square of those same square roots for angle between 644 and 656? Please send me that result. 1.87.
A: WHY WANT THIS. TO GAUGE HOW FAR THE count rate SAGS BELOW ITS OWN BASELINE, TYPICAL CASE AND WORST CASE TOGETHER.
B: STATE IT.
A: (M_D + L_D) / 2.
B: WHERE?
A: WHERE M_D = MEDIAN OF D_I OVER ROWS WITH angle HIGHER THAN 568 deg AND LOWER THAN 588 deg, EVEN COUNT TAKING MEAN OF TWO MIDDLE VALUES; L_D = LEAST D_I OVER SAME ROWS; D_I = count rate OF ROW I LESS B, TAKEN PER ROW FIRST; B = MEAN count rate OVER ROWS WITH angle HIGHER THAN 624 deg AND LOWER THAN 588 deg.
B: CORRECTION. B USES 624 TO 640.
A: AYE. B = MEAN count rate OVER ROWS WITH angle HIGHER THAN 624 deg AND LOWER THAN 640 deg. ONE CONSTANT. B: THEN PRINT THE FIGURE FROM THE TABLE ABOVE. 0.9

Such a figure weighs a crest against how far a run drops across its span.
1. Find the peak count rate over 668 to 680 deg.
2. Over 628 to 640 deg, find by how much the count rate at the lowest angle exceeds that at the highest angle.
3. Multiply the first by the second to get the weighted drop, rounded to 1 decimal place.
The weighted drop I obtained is 0.9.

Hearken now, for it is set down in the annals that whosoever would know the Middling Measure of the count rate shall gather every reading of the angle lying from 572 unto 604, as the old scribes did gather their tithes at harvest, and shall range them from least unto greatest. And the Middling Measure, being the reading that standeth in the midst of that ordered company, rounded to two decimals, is 3.65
